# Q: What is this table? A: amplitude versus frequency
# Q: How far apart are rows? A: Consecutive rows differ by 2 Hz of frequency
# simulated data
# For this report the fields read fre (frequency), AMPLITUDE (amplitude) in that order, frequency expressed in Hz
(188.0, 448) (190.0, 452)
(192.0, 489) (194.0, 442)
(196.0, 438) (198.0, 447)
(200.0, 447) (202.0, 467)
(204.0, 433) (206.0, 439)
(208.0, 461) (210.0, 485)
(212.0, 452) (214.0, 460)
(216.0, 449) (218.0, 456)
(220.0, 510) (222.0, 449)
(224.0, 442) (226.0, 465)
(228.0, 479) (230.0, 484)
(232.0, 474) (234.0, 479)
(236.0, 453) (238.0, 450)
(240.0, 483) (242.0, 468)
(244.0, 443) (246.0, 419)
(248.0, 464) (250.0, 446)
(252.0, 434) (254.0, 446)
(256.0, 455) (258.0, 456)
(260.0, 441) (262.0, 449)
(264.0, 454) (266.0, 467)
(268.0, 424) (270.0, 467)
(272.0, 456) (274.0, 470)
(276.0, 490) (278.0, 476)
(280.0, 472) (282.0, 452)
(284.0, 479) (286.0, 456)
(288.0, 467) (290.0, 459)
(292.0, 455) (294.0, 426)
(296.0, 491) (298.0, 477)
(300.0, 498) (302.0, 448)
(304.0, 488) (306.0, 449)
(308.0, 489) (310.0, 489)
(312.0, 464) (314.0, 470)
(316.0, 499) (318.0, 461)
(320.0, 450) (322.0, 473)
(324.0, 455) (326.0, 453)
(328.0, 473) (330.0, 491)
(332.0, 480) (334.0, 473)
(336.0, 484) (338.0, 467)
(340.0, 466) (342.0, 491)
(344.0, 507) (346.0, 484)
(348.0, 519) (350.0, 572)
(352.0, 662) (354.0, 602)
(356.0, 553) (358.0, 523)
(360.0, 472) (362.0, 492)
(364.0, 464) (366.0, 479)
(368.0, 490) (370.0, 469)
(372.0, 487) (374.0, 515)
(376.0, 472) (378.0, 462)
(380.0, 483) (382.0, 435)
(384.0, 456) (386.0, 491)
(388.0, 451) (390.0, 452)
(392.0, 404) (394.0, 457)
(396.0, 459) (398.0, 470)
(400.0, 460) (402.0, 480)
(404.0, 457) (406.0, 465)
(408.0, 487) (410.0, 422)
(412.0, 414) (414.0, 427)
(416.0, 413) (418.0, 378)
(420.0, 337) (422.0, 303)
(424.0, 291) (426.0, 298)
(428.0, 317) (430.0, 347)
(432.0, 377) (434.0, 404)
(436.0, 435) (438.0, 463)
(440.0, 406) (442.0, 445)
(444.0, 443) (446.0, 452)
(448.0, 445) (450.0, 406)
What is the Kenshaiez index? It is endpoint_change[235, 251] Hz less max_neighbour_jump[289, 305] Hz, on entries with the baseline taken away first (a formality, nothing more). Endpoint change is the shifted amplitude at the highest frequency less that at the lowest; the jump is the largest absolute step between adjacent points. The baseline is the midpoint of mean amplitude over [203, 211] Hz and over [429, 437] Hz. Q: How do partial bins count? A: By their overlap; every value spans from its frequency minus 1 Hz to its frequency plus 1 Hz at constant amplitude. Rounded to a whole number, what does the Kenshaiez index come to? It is -72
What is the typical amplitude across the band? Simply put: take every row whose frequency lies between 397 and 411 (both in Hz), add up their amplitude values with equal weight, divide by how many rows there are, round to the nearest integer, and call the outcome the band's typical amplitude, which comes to 463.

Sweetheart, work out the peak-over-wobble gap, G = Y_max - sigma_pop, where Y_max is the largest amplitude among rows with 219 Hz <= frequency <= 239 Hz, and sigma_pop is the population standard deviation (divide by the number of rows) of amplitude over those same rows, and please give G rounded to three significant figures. 490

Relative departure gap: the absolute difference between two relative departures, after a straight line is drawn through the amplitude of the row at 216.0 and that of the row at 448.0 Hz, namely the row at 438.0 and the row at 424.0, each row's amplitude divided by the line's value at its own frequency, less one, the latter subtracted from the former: 0.387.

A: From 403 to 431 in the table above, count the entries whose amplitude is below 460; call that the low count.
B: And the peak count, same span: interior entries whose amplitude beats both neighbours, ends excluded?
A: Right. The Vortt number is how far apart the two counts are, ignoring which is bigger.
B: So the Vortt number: 10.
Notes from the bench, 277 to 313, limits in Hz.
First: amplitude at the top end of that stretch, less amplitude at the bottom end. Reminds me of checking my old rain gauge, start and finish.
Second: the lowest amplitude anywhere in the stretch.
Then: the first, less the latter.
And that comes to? -438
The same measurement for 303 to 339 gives -470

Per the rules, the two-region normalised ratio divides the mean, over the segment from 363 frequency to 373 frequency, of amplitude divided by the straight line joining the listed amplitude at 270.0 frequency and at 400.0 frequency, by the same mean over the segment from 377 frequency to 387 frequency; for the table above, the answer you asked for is 1.02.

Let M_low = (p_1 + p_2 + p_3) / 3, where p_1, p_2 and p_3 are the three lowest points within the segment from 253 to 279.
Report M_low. 437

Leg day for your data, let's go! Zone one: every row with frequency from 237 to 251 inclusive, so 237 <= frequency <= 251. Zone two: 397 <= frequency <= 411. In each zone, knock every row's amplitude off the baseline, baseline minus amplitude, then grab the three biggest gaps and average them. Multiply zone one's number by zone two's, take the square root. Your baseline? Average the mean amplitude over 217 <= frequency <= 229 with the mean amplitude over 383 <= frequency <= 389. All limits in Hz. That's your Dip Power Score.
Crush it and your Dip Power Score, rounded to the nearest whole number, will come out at 25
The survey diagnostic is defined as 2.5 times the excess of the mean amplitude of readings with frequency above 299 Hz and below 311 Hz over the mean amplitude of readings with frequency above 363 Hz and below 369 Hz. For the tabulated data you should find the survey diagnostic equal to -2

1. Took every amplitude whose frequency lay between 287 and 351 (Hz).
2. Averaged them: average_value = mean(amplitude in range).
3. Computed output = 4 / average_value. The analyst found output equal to 0.0084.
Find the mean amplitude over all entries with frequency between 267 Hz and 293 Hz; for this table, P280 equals 463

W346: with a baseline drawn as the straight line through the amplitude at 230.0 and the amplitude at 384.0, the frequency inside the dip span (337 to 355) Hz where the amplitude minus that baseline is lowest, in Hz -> 340.0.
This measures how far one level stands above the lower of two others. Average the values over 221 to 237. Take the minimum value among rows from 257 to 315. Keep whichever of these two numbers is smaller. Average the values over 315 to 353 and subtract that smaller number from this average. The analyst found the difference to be 69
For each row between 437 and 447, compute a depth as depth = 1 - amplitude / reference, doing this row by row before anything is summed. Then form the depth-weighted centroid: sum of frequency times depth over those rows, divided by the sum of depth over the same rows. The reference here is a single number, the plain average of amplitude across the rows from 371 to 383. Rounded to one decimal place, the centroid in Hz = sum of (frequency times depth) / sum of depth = 441.8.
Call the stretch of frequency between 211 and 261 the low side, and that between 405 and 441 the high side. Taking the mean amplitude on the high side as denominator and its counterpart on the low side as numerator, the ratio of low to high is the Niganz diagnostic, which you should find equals 1.18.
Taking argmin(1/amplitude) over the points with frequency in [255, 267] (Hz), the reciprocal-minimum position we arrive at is 266.0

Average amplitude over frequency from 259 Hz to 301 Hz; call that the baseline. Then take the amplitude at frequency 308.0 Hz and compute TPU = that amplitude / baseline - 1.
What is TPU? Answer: 0.06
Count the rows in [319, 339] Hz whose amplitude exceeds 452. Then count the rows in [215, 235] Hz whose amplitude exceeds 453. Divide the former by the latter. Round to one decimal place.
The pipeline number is 1.3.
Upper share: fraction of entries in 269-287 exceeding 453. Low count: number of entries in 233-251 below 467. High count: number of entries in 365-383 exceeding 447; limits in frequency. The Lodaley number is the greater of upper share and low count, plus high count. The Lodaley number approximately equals 14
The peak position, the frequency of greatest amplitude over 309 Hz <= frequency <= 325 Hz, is 316.0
